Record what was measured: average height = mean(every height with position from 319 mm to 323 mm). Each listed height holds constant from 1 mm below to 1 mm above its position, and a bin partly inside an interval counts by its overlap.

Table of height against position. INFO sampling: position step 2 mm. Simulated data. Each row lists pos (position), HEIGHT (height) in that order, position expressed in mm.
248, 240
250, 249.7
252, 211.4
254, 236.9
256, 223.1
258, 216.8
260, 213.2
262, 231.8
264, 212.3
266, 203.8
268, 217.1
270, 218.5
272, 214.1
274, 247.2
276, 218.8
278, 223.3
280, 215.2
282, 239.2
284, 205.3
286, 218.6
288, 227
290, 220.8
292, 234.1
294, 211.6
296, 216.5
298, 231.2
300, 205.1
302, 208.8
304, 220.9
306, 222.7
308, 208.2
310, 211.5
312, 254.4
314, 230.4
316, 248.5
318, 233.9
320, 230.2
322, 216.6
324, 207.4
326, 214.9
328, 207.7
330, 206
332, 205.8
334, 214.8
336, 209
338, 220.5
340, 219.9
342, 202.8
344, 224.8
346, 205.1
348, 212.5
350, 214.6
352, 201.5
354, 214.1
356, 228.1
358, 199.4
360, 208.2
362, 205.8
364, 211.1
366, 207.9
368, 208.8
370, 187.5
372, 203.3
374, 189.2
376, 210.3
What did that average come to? 223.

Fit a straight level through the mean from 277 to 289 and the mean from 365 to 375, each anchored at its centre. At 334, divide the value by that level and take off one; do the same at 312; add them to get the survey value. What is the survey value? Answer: 0.22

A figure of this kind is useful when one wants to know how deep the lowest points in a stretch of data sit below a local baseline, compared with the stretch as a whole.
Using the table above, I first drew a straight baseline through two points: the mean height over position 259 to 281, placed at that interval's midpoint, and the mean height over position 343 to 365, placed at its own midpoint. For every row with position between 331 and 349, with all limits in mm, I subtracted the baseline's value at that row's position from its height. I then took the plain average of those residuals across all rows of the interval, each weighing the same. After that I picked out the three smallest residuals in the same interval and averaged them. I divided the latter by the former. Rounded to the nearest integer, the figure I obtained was -154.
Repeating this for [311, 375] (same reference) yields -13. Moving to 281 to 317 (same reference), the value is -2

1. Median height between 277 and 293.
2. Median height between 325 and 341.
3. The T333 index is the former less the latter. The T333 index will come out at 10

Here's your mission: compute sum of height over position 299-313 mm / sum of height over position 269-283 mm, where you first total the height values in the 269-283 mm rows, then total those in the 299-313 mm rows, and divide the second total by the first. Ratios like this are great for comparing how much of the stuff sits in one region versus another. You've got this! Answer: 0.97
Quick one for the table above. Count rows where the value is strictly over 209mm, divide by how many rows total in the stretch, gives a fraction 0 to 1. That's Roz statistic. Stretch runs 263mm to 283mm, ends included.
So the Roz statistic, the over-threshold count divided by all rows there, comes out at 0.90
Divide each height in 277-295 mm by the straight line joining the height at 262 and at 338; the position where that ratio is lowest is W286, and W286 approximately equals 284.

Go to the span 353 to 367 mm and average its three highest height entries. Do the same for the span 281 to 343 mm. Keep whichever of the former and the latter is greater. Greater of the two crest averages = 247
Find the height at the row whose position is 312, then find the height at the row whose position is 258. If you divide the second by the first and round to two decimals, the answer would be 0.85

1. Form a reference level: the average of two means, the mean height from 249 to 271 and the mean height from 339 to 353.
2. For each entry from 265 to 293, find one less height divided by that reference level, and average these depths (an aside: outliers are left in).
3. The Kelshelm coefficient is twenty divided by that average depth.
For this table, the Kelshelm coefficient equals -836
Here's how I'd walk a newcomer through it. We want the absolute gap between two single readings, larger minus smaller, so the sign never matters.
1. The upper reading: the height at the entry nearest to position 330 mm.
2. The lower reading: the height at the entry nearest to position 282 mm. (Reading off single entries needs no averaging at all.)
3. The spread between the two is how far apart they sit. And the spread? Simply 33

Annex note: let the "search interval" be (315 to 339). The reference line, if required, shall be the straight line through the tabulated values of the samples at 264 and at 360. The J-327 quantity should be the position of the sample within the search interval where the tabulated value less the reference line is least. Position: 332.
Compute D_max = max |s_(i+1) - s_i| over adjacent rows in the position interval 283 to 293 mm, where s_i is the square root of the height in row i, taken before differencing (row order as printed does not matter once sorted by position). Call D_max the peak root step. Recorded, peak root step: 0.46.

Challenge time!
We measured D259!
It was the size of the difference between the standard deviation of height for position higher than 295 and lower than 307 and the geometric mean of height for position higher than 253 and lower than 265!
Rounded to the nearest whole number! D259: 213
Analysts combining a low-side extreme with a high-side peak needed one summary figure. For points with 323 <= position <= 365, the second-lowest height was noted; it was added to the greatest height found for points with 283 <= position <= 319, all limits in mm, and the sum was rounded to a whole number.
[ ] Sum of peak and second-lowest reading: 456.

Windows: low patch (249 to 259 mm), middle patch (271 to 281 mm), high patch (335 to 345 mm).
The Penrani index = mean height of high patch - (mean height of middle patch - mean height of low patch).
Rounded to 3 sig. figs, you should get 219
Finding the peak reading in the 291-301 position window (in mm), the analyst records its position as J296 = 292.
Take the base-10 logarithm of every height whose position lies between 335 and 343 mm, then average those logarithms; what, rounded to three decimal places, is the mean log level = 2.328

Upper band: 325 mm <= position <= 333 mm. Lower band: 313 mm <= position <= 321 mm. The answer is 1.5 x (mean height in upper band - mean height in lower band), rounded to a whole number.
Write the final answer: -41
